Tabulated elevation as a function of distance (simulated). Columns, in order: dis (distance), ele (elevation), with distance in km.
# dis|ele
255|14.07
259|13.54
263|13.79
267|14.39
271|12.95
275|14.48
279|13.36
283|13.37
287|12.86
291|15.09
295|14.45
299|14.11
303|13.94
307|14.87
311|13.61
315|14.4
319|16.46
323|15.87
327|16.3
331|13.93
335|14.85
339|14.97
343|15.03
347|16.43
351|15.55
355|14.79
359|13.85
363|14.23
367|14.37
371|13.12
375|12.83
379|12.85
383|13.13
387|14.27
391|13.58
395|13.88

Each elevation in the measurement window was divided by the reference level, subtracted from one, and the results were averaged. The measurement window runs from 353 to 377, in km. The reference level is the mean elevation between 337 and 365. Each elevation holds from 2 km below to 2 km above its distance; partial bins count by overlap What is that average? 0.07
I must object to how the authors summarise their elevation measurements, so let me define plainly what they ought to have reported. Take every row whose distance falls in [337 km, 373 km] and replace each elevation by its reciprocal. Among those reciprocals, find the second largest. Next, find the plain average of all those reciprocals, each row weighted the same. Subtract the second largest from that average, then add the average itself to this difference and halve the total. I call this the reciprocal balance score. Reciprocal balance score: 0.0322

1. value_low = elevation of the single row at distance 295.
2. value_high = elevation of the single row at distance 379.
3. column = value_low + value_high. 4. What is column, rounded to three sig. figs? 27.3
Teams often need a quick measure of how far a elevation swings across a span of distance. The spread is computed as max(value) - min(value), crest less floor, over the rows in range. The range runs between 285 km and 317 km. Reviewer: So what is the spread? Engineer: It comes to 2.2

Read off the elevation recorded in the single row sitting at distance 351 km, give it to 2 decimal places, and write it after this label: 15.55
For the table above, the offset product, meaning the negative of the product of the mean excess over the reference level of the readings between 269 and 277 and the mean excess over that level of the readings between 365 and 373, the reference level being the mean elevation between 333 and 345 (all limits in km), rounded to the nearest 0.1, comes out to -1.5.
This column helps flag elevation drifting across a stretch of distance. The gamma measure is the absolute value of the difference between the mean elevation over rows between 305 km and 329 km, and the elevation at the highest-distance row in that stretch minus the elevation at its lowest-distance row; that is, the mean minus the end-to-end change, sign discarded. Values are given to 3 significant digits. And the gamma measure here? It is 13.8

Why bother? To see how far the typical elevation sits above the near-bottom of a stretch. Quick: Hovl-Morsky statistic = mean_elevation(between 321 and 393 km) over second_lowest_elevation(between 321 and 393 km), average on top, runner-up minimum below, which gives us 1.12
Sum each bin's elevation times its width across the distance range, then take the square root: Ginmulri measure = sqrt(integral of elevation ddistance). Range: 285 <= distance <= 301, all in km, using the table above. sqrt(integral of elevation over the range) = 15.0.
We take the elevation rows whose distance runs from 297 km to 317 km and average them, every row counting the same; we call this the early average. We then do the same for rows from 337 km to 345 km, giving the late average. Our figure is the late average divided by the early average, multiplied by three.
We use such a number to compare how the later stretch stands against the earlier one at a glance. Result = 3.17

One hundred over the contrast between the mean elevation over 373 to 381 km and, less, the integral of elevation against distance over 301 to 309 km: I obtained -0.98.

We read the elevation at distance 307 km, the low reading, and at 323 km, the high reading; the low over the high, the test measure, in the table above 0.94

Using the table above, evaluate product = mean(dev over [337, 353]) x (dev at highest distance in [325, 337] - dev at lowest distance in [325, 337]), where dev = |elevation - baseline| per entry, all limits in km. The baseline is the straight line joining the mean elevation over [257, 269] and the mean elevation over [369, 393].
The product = -2.8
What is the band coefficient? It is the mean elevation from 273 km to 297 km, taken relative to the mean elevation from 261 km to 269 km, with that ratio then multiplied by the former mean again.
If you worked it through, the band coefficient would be 13.8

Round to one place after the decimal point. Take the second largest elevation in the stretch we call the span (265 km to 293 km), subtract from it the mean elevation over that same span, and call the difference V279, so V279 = 0.7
